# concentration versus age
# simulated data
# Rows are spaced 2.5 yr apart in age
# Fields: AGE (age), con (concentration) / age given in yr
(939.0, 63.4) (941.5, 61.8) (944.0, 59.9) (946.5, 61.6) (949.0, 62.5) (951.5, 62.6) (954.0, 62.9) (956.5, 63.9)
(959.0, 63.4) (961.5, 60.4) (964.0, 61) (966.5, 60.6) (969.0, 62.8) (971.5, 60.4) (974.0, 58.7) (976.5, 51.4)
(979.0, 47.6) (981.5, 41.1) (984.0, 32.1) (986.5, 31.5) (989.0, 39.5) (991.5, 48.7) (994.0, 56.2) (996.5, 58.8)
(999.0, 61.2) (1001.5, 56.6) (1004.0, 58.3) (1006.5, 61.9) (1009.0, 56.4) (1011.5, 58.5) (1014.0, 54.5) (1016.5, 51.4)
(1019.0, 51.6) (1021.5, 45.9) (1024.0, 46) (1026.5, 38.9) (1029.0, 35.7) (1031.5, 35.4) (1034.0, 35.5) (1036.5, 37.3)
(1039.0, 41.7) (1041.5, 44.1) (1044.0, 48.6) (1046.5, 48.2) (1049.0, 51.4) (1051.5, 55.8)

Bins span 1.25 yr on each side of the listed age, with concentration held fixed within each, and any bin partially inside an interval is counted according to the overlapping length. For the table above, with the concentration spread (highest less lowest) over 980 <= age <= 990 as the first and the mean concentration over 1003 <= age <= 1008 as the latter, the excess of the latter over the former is 50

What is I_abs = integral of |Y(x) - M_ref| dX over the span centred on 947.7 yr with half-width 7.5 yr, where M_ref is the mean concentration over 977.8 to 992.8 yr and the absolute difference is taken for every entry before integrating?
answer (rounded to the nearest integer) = 327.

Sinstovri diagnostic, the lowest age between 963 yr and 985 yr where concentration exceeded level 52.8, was 964.0 yr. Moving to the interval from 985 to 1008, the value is 994.0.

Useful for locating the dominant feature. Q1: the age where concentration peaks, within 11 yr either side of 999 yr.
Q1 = 1006.5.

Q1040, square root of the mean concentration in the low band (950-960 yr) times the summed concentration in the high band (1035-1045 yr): 104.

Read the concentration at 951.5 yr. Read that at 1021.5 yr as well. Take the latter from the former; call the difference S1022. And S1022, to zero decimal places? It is 17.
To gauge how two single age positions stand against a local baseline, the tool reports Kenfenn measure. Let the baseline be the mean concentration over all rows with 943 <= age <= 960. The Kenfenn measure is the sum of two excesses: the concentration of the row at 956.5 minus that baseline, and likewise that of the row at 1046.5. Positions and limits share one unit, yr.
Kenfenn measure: -13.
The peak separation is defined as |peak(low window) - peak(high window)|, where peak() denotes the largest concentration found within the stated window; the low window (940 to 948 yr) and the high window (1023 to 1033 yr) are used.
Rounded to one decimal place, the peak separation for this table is 15.8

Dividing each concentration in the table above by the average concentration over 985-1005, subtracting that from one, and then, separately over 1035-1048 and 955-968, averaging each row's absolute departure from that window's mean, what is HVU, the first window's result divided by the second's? 2.5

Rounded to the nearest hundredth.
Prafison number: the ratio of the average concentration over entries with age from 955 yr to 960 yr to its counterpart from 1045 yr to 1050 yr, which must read 1.28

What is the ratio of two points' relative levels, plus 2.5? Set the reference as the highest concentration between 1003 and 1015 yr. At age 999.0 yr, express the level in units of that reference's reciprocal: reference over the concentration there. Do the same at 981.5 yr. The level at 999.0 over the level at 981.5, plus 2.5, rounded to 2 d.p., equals 3.17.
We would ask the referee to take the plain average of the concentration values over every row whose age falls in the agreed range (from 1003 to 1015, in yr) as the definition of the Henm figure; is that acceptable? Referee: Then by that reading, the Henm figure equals 58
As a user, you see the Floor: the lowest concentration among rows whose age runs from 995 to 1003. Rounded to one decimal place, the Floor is 56.6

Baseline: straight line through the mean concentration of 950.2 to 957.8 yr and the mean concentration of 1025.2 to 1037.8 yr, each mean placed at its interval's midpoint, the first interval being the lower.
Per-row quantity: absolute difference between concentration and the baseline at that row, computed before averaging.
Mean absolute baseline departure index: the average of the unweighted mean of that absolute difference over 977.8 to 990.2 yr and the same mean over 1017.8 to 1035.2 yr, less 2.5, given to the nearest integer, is 7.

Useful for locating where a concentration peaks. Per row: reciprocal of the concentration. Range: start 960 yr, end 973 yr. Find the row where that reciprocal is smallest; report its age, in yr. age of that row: 969.0 yr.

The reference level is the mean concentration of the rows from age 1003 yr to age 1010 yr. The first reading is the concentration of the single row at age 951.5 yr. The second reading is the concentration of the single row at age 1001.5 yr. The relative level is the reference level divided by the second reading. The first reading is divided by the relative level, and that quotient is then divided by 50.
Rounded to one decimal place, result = 1.2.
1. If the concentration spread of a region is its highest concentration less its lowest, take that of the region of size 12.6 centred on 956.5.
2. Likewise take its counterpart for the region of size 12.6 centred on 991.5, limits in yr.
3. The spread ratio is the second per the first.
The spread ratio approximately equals 7.8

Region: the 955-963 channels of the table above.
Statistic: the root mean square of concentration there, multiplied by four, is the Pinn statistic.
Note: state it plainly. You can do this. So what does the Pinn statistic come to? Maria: 250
